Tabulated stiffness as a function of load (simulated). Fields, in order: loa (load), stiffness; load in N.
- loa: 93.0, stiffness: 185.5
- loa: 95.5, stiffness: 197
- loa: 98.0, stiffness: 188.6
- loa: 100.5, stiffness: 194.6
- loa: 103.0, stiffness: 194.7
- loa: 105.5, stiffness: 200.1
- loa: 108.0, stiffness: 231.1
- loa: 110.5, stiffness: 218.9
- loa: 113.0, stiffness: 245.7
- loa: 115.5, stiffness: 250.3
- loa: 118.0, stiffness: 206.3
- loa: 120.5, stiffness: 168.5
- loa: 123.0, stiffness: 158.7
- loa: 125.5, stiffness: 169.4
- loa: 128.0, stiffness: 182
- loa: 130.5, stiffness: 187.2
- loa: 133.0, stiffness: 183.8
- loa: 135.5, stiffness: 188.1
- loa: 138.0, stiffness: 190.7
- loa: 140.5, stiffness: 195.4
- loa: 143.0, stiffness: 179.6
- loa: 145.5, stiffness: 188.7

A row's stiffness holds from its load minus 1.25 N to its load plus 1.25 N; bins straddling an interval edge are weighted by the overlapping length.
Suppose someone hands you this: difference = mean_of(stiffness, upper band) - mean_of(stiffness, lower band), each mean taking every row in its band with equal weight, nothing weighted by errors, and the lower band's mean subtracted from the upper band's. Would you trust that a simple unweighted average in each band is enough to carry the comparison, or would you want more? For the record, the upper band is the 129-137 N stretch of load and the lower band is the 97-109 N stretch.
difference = -15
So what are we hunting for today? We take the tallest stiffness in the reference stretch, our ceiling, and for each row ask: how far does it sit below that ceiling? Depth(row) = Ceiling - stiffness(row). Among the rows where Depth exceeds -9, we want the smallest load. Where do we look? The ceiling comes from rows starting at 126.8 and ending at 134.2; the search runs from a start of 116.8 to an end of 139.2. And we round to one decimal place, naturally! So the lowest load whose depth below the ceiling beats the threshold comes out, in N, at 120.5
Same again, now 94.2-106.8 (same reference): 98.0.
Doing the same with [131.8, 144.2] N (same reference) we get 133.0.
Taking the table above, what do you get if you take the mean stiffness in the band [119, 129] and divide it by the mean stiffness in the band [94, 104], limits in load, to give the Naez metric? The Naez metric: 0.88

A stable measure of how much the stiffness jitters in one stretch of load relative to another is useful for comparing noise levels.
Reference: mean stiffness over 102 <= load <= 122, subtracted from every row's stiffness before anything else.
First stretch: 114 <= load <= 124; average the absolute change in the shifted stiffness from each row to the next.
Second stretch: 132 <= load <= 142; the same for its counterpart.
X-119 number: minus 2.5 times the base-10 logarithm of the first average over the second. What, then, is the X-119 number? -2.2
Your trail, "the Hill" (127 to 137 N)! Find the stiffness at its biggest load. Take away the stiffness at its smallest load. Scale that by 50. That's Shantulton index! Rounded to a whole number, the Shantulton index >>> 305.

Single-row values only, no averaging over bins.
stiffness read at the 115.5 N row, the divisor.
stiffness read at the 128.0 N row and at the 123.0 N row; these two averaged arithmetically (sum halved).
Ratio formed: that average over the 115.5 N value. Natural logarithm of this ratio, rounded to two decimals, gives -0.38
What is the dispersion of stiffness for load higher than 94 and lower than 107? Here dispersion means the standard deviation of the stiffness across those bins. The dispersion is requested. 4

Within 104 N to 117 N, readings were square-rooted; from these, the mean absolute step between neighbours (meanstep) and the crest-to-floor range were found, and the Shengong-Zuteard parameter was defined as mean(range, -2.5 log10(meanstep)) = 1.10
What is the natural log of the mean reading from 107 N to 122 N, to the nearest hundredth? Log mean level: 5.39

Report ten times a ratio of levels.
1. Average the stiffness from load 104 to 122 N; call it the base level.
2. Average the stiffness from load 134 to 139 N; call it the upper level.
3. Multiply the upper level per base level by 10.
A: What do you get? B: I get 8.7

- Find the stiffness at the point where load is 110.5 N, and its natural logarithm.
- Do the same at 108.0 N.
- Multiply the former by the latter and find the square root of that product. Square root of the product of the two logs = 5.416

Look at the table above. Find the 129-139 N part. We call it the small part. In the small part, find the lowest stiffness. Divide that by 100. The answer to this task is 1.84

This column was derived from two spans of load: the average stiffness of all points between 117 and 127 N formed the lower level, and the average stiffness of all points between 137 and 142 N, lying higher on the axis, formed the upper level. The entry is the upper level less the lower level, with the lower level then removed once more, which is -158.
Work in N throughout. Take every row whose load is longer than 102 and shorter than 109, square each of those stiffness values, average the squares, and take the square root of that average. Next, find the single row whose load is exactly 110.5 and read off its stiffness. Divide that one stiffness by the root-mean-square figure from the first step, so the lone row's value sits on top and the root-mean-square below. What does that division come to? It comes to 1.05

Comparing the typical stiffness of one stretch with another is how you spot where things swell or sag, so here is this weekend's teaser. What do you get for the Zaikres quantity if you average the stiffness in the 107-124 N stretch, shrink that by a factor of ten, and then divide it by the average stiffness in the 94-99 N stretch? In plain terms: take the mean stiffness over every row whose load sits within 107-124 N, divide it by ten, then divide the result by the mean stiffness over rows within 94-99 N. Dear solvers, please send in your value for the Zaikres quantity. 0.110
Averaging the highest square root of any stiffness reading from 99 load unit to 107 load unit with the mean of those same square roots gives 14.1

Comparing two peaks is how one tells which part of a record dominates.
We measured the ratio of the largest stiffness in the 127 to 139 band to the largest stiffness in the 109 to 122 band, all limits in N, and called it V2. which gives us 0.76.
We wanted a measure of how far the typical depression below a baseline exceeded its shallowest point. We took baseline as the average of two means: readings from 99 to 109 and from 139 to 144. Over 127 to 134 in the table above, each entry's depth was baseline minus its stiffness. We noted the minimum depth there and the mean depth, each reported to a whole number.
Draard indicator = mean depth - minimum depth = 3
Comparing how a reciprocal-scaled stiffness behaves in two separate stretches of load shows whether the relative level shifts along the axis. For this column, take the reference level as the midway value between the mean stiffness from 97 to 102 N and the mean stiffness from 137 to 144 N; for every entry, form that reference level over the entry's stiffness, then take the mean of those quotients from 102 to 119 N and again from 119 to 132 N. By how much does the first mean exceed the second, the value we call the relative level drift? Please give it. -0.23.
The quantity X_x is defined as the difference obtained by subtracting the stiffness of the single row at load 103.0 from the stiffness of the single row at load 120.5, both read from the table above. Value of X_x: -26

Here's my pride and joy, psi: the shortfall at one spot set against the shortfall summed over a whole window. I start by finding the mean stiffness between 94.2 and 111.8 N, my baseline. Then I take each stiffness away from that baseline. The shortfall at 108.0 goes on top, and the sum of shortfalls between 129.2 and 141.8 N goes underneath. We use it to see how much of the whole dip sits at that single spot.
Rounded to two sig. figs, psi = -0.38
